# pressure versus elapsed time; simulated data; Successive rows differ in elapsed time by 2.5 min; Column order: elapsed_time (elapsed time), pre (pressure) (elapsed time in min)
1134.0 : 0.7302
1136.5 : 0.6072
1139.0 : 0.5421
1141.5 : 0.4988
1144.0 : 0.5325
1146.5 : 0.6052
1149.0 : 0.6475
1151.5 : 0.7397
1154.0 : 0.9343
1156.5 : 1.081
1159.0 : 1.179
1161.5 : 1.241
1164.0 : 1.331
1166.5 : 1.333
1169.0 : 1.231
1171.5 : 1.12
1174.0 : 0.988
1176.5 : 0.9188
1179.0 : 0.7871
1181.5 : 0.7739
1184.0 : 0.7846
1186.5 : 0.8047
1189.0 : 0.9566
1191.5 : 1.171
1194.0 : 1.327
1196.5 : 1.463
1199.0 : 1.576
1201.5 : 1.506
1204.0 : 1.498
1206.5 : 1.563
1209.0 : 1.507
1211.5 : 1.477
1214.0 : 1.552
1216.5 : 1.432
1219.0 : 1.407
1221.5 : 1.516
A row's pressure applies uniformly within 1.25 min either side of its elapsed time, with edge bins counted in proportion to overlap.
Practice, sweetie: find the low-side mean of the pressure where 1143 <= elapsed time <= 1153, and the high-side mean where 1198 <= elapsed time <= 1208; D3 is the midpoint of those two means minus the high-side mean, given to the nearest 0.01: -0.45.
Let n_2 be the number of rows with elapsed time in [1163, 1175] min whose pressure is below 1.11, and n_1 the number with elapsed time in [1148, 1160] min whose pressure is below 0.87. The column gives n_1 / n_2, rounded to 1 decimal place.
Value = 2.0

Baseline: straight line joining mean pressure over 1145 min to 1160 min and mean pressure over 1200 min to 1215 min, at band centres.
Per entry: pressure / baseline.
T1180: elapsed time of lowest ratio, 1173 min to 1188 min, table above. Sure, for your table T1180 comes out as 1184.0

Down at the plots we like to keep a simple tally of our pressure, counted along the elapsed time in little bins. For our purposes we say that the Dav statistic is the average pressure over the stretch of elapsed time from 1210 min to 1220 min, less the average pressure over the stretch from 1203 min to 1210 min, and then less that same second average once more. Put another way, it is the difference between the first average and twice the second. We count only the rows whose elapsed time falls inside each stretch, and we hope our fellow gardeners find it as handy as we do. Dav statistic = -1.6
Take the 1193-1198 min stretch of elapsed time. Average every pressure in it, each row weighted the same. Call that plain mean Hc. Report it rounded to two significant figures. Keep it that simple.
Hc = 1.4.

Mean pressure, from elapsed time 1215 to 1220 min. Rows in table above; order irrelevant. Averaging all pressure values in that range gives 1.4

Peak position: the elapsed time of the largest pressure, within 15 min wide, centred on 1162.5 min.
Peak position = 1166.5 min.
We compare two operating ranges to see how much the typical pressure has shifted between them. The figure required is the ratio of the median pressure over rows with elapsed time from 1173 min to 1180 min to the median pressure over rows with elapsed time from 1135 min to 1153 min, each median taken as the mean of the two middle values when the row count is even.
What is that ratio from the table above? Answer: 1.5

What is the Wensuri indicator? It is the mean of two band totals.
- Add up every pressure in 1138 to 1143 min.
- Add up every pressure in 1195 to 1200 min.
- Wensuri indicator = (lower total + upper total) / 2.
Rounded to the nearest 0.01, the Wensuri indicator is 2.04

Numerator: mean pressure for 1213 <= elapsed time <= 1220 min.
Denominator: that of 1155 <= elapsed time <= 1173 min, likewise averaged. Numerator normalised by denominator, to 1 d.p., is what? 1.2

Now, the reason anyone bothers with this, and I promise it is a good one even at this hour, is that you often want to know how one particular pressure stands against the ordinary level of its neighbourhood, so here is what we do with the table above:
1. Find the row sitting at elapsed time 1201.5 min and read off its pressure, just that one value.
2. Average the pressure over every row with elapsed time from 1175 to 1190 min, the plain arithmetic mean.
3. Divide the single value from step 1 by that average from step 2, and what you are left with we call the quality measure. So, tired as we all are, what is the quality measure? 1.80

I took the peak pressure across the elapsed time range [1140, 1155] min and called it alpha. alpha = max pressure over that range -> 0.9343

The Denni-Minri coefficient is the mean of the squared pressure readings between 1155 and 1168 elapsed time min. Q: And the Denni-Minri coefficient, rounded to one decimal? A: 1.5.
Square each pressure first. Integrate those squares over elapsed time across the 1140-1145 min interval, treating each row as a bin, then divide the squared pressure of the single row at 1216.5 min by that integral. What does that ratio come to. 1.5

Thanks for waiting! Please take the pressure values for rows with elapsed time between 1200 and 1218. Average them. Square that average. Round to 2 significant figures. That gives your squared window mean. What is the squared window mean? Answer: 2.3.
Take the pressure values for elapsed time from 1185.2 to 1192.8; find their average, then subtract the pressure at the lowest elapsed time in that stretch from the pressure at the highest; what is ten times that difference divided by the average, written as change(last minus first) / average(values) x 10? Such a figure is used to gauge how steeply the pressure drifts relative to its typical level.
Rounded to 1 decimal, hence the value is 3.7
